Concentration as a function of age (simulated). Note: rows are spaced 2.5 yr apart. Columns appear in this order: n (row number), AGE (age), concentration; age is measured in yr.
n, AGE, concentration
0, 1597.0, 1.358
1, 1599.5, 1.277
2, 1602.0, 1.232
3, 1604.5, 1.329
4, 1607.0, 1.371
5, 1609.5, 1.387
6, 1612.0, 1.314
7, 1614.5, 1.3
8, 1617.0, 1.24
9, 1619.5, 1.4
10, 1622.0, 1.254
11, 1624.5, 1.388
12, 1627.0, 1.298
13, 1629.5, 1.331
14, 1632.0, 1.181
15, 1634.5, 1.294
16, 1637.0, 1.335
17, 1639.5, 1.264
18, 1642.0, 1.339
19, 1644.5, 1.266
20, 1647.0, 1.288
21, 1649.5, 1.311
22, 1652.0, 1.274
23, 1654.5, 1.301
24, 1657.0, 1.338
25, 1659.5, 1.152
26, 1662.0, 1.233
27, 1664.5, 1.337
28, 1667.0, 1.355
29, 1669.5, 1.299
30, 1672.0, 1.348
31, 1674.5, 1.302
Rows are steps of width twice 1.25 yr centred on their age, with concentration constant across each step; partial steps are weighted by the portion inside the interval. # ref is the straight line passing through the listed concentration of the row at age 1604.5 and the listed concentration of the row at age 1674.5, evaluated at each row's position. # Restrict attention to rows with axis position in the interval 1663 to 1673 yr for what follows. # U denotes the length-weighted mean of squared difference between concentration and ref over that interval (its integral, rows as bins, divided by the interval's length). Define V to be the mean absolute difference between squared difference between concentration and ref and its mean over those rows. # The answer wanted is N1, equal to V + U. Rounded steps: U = 0.001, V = 0.001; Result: 0.002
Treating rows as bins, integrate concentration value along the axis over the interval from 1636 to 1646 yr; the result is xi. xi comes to 13.0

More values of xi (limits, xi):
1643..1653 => 12.9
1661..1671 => 13.1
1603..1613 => 13.5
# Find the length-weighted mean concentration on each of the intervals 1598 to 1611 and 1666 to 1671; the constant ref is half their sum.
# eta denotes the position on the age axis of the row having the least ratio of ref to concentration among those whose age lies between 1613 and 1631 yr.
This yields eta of 1619.5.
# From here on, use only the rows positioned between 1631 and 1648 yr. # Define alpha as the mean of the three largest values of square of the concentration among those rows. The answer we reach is 1.75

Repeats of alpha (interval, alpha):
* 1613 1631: 1.89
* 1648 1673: 1.81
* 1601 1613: 1.86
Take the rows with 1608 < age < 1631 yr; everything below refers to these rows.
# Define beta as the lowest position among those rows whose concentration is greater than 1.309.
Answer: 1609.5 yr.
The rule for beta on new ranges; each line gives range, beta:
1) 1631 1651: 1637.0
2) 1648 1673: 1649.5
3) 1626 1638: 1629.5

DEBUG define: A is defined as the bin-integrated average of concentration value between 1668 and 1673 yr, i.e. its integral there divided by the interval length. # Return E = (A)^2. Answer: 1.75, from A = 1.32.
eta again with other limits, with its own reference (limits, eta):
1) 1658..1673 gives 1667.0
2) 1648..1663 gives 1657.0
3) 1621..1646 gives 1624.5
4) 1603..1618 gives 1609.5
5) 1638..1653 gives 1642.0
